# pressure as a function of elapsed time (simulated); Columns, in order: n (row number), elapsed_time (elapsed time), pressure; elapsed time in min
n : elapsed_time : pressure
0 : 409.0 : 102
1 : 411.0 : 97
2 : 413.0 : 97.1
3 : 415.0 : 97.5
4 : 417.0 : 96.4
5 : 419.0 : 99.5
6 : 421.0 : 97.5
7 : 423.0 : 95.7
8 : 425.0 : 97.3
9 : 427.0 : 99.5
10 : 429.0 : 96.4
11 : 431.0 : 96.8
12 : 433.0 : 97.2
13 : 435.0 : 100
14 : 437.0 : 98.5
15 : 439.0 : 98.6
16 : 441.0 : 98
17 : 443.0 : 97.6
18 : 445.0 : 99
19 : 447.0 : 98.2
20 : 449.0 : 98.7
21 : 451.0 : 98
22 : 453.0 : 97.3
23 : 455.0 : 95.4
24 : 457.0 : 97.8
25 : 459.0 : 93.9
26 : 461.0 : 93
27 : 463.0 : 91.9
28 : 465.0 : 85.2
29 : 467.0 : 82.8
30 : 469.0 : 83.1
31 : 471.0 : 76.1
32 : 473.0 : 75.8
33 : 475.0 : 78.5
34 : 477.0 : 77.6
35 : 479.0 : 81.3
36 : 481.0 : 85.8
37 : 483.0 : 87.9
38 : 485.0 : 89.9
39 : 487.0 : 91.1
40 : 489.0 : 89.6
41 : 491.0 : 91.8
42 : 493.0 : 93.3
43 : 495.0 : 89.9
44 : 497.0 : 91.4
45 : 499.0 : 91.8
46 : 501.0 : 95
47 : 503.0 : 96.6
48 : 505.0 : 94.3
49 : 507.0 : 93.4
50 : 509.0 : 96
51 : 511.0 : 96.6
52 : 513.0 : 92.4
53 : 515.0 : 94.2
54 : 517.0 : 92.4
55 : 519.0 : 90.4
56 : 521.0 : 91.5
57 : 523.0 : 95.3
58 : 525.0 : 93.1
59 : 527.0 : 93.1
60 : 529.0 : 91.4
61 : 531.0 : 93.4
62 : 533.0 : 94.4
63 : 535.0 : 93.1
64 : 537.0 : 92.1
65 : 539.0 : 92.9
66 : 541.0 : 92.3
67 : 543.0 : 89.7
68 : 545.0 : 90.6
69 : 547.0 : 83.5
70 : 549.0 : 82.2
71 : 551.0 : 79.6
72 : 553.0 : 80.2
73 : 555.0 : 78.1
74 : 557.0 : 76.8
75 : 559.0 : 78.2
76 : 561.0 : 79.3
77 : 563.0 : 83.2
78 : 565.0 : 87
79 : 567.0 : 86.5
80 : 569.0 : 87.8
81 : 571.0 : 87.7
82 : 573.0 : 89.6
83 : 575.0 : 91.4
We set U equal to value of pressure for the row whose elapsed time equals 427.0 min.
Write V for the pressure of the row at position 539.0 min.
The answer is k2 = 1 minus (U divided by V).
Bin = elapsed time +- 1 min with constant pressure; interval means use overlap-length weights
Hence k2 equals -0.071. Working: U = 99.5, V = 92.9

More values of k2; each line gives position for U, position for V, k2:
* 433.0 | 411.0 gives -0.002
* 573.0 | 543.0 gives 0.001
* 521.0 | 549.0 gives -0.113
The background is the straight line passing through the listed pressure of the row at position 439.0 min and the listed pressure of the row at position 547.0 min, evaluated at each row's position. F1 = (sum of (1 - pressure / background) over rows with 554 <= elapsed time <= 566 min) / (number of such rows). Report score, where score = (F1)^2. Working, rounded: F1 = 0.015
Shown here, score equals 0.0002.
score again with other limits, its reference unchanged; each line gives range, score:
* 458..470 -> 0.0051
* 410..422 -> 0.0018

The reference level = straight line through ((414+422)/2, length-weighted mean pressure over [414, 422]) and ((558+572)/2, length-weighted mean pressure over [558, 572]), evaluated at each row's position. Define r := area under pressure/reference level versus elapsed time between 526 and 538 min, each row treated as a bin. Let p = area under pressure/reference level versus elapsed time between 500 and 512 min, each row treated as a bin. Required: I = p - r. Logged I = -0.02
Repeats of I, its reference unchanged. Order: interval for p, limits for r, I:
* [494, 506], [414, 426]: 0.42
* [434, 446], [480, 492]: 0.64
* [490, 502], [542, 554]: 0.43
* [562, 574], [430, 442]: 0.17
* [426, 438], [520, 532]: -0.50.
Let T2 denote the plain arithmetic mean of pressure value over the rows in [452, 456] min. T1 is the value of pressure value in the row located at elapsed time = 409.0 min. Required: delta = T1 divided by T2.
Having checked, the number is 1.06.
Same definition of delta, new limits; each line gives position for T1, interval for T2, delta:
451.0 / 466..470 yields 1.18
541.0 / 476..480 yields 1.16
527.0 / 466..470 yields 1.12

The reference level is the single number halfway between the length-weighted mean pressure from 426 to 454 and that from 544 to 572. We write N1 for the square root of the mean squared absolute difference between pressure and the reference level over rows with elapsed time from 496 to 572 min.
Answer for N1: 5.9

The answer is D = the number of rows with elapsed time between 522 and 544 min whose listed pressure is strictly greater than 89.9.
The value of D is 10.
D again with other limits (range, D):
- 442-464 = 11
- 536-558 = 4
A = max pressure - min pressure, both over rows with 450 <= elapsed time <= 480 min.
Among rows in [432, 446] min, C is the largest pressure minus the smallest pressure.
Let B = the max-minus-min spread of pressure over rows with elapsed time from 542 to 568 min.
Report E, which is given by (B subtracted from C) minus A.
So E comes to -33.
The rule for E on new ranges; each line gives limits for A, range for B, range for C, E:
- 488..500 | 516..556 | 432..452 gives -18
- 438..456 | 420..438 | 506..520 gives -2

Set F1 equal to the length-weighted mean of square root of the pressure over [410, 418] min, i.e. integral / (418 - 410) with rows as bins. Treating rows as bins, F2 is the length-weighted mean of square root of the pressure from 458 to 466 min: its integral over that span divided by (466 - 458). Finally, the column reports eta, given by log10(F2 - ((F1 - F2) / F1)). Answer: 0.978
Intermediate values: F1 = 9.85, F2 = 9.5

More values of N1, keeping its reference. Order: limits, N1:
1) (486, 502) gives 2.0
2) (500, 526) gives 3.9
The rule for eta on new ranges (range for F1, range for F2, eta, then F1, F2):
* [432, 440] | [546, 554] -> 0.951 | 9.93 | 9.0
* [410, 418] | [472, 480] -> 0.942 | 9.85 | 8.8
